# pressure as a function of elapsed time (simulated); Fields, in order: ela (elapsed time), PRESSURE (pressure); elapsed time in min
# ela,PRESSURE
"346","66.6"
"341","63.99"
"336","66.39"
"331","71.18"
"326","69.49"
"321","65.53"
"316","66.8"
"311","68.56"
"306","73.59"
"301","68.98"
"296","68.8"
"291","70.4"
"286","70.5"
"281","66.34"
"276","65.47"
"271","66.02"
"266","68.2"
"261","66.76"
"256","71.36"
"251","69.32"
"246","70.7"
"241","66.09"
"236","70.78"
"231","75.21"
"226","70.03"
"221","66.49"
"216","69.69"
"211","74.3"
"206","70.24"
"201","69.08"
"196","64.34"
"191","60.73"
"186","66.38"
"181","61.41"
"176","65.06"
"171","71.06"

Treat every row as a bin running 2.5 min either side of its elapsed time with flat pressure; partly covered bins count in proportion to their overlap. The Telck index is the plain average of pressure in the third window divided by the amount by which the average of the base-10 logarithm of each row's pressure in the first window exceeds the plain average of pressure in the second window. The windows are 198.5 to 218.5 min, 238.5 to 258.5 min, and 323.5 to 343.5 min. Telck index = -1.00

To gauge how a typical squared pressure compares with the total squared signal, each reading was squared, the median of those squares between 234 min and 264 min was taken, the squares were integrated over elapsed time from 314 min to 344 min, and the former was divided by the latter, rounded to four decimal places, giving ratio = 0.0361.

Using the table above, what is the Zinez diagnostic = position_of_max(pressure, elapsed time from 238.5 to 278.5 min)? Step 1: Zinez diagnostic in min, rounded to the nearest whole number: 256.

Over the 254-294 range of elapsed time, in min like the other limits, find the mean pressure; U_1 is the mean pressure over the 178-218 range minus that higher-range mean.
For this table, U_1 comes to -1.1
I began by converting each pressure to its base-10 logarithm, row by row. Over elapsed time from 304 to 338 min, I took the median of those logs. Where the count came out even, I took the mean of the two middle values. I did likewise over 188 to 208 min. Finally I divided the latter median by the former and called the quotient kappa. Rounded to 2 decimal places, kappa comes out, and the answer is 0.99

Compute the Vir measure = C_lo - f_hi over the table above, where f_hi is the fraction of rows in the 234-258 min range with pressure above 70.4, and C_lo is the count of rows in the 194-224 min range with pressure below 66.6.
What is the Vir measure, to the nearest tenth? 1.4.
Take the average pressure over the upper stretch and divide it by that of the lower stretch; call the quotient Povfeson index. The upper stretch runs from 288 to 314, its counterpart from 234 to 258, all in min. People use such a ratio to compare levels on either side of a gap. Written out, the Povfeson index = 1.01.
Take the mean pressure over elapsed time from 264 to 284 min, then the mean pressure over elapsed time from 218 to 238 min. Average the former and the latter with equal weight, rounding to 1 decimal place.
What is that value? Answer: 68.6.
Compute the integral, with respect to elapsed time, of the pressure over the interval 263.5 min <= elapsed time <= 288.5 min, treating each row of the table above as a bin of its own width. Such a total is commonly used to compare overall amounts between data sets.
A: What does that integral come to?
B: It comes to 1683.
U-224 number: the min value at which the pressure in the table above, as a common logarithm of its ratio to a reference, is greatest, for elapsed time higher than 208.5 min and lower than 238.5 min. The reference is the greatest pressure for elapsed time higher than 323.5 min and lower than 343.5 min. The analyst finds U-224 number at 231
